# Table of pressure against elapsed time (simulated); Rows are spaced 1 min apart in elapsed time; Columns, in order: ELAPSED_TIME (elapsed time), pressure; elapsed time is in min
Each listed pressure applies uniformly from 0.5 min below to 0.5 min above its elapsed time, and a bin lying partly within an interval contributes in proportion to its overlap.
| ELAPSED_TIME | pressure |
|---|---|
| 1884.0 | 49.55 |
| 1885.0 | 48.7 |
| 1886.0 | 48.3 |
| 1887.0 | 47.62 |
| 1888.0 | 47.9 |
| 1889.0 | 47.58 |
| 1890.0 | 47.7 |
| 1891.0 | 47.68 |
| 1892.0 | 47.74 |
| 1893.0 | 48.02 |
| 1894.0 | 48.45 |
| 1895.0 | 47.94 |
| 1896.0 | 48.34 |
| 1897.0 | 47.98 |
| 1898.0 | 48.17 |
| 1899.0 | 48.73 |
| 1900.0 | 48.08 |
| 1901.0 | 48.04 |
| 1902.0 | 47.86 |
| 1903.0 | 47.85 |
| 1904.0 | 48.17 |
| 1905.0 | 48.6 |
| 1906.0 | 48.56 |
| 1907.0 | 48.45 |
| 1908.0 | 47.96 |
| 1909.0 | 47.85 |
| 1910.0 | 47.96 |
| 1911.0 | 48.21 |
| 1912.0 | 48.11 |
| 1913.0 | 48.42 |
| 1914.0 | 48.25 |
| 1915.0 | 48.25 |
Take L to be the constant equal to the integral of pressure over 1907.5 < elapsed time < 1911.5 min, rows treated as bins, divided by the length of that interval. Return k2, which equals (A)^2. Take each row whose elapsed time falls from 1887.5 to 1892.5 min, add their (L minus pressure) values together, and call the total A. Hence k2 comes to 1.9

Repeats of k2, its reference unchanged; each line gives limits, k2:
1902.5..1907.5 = 2.7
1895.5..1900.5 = 1.8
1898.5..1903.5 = 0.3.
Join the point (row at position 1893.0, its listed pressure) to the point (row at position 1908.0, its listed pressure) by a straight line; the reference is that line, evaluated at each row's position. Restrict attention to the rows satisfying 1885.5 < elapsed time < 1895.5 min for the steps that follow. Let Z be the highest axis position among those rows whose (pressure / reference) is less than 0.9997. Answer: 1895.0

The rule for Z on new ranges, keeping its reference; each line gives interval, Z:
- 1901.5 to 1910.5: 1909.0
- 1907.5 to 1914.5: 1909.0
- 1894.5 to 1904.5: 1903.0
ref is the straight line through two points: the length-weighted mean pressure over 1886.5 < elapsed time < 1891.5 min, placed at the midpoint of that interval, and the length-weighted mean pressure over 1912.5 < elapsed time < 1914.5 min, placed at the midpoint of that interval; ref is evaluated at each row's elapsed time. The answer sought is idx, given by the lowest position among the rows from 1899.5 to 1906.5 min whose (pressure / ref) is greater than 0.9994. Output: 1900.0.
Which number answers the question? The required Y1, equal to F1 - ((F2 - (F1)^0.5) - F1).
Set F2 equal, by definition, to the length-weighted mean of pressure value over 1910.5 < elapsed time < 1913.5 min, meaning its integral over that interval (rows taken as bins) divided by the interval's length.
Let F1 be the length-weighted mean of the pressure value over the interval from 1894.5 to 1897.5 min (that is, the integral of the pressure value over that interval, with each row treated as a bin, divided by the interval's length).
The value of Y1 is 54.9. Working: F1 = 48.1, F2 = 48.25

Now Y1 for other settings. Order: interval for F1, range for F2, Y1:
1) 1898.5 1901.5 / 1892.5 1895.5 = 55.4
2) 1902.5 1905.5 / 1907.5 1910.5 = 55.4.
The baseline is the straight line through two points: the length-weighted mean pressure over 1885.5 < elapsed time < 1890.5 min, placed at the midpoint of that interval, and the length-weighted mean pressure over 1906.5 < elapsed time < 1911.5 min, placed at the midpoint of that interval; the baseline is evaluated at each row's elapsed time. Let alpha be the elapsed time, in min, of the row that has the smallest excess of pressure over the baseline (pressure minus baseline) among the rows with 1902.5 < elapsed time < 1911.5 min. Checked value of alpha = 1909.0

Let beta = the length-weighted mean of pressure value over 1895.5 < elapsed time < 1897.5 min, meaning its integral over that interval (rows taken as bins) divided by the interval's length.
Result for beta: 48.16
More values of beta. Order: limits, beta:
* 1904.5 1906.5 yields 48.58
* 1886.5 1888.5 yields 47.76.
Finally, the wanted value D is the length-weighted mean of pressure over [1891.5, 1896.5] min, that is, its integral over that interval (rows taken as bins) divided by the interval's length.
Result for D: 48.1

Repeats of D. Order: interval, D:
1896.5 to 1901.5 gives 48.2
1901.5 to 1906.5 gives 48.2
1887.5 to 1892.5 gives 47.7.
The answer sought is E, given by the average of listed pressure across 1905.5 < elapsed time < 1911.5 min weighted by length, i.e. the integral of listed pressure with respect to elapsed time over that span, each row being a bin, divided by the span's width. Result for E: 48.2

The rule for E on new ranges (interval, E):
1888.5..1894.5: 47.9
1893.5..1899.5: 48.3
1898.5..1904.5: 48.1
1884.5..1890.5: 48.0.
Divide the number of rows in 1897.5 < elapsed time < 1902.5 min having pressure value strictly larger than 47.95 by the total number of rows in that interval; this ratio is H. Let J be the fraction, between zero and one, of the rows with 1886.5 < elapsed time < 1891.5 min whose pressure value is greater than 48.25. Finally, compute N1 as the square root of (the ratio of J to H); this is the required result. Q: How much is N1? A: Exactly 0.00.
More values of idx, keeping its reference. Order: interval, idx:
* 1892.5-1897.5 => 1893.0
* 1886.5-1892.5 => 1887.0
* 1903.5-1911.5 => 1904.0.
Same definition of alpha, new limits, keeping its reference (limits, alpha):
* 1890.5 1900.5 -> 1891.0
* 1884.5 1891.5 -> 1889.0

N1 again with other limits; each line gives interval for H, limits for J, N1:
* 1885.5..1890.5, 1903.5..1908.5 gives 1.73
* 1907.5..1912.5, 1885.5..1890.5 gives 0.50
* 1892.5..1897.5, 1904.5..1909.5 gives 0.87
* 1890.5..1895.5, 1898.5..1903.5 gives 0.71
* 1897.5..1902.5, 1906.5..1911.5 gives 0.50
